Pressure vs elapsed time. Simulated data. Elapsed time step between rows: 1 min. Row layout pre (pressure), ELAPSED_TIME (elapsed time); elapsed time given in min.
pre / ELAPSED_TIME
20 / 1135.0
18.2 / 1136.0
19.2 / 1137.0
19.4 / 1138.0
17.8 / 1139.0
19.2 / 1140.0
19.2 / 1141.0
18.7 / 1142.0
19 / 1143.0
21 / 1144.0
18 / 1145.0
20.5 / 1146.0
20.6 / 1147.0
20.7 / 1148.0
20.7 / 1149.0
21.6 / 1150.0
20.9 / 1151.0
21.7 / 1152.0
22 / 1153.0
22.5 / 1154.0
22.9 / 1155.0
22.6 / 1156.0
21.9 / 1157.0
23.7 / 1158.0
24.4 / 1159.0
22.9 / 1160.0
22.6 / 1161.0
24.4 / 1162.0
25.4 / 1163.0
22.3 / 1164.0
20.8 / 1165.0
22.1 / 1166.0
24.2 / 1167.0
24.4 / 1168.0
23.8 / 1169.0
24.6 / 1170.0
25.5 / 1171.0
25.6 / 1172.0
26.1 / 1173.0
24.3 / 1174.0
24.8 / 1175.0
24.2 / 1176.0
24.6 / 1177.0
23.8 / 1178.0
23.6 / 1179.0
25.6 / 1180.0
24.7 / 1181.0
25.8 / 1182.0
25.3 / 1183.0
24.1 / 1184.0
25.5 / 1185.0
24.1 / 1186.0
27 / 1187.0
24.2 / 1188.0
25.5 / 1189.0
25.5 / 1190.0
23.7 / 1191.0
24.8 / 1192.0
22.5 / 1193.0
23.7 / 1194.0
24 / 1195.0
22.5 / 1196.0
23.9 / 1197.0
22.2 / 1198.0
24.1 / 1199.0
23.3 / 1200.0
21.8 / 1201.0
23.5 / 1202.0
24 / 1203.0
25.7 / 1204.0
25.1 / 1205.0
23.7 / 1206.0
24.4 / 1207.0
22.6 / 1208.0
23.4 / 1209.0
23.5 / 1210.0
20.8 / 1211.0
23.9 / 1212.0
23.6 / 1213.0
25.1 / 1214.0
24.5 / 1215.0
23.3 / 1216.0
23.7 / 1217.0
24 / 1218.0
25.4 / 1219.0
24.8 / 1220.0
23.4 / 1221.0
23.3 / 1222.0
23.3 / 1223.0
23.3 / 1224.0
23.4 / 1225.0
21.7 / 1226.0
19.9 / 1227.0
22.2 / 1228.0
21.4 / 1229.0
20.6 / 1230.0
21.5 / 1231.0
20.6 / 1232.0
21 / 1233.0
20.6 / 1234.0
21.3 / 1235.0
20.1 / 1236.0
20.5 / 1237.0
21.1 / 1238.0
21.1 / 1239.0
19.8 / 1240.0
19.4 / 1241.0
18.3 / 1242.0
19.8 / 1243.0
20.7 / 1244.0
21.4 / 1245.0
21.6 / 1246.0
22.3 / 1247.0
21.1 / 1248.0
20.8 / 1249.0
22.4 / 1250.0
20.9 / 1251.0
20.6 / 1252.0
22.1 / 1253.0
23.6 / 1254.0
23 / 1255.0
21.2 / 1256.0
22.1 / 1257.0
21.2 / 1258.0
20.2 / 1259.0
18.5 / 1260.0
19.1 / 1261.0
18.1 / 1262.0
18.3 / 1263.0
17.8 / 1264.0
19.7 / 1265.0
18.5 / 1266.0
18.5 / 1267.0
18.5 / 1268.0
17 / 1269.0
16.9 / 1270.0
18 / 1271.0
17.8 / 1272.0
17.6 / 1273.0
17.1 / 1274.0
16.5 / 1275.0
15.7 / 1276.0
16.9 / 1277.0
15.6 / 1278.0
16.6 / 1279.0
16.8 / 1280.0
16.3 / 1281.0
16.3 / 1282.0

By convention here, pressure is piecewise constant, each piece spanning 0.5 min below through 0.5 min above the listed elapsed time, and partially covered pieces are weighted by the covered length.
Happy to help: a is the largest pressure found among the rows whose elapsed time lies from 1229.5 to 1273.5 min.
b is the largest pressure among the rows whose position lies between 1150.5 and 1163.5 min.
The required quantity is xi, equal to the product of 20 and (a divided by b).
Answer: 18.6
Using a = 23.6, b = 25.4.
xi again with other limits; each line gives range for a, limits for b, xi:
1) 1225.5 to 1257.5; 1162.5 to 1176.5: 18.1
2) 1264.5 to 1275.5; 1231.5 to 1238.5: 18.5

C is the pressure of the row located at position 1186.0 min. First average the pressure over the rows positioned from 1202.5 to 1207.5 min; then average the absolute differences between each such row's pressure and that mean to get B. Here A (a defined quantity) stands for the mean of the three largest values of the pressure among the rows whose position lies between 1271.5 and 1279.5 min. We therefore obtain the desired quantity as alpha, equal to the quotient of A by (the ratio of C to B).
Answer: 0.5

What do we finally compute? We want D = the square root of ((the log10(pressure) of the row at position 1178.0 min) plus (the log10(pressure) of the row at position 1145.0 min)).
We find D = 1.62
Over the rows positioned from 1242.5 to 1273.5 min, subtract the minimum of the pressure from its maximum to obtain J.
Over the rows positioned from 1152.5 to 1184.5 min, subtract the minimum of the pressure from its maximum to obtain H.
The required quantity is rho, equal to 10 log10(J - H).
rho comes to 1.5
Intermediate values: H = 5.3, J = 6.7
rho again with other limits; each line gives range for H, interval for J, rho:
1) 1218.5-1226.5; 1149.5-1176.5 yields 2.0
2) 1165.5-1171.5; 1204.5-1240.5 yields 3.4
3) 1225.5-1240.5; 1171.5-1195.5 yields 3.2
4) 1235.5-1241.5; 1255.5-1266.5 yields 4.1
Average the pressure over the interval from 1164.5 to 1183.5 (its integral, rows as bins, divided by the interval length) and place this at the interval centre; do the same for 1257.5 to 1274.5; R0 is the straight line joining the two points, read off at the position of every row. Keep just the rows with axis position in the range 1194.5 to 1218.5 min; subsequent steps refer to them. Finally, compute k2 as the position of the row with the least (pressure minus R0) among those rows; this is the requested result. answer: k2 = 1211.0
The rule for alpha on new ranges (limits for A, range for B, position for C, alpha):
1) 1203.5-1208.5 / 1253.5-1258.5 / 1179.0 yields 0.9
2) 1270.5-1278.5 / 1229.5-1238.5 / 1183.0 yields 0.3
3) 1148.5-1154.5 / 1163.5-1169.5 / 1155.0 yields 1.2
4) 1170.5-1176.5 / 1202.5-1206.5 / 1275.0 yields 1.2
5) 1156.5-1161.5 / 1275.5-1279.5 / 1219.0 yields 0.5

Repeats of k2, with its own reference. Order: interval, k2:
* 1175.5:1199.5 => 1193.0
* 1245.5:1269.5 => 1269.0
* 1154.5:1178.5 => 1165.0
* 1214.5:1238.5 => 1227.0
